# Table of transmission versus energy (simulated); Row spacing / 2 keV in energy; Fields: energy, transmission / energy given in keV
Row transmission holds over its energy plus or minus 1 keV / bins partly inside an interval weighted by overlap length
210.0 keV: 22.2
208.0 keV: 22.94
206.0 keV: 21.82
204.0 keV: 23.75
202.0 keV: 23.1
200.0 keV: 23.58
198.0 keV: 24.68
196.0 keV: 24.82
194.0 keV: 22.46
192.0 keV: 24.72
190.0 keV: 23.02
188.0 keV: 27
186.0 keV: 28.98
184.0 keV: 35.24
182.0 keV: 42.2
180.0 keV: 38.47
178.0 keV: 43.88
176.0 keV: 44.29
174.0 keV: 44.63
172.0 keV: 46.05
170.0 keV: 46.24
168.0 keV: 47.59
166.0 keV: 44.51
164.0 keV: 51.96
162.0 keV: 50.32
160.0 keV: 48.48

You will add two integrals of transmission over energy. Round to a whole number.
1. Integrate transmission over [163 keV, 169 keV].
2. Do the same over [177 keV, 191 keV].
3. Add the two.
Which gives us 766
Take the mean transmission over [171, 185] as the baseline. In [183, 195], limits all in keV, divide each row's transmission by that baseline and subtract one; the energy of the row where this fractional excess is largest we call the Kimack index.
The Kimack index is 184.0 keV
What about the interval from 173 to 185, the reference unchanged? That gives 174.0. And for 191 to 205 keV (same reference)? 196.0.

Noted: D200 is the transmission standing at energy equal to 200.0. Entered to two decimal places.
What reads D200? 23.58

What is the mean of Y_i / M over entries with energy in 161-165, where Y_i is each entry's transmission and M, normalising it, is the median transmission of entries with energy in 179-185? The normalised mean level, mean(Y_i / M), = 1.3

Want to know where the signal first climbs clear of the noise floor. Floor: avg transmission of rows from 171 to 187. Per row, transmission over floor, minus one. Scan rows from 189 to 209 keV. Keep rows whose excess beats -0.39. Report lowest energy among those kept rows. 192.0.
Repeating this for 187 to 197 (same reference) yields 188.0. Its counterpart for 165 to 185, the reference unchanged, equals 166.0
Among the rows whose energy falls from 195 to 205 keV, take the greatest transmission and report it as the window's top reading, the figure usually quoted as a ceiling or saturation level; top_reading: 24.82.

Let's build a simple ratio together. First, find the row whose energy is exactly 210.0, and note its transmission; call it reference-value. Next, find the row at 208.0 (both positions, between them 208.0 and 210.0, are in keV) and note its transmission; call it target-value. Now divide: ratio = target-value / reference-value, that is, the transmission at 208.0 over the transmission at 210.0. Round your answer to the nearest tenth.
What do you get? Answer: 1.0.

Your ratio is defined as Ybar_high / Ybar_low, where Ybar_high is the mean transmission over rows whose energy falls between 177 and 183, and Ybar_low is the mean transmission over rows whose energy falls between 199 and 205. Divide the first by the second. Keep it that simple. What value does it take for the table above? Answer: 1.77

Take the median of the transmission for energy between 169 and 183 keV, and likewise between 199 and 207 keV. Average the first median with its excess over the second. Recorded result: 33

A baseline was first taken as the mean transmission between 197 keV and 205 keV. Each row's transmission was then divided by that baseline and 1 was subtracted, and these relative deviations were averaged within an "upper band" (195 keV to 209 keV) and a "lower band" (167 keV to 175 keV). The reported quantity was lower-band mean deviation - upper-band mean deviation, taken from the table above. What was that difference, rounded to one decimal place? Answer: 1.0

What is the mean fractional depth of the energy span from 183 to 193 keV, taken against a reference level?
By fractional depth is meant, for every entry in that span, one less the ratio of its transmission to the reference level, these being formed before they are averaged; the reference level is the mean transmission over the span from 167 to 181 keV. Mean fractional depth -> 0.37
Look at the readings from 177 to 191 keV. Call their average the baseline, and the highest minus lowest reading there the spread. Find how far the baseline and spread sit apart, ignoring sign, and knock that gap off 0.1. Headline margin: -13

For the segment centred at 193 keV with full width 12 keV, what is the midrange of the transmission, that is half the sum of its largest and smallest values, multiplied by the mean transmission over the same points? 605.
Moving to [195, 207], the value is 551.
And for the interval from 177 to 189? 1274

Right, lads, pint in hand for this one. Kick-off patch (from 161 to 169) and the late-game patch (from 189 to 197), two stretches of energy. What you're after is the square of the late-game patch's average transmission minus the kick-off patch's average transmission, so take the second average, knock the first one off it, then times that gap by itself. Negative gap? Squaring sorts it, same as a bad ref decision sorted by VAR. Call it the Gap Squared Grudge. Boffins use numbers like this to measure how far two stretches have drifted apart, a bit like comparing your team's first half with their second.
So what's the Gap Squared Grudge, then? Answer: 617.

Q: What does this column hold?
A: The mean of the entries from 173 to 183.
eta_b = 42.7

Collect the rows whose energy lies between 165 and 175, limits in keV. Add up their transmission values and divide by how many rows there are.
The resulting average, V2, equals 46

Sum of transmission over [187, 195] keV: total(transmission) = 97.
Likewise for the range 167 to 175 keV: 185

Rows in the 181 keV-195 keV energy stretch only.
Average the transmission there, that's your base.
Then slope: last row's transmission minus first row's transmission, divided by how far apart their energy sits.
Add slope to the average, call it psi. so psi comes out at 27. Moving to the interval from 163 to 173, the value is 47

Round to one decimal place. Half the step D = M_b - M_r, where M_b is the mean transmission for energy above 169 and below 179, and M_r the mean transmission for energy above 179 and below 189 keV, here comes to 5.3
